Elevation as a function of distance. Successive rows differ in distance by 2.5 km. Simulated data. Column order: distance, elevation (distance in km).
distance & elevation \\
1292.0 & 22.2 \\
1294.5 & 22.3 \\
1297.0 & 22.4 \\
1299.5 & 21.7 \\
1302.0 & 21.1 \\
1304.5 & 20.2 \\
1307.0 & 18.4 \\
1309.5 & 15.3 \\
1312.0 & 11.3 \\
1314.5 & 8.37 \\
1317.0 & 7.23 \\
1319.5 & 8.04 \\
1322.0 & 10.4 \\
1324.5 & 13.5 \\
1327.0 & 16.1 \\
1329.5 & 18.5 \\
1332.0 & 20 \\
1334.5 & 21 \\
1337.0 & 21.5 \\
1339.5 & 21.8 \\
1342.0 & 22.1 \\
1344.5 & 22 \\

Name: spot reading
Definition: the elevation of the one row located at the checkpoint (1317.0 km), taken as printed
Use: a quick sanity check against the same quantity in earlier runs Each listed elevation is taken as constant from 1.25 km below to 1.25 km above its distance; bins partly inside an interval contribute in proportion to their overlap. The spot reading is 7.23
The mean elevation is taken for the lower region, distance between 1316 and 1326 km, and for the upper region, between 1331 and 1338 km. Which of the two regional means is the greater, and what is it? 20.8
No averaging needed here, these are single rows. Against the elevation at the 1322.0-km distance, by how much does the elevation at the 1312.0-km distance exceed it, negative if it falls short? 1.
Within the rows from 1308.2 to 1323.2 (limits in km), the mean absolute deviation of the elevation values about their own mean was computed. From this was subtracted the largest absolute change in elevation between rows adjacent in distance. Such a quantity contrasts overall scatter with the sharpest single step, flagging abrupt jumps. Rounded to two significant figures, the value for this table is -1.8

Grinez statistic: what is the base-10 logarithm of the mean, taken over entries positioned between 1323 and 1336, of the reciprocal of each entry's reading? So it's -1.24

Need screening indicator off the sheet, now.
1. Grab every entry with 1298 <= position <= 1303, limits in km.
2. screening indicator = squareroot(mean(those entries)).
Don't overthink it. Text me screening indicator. 4.6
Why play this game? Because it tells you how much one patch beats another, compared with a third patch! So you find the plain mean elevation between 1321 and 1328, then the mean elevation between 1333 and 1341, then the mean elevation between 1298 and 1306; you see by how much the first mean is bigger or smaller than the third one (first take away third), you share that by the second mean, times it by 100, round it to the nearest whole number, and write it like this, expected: -36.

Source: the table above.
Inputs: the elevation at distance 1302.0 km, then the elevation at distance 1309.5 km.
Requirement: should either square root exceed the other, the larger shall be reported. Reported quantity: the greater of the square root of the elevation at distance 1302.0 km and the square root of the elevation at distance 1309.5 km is 4.59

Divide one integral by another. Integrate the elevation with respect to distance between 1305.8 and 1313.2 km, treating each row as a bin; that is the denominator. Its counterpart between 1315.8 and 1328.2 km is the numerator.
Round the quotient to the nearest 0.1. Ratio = 1.2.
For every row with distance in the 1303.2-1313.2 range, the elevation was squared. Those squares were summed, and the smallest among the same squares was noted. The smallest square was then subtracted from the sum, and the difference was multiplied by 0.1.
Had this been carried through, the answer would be 98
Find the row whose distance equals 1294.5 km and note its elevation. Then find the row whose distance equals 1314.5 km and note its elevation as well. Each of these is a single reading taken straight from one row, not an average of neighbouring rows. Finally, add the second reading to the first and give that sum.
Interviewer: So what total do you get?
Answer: 30.7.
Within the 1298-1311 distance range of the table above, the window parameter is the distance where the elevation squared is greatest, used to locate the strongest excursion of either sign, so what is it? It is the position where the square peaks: 1299.5 km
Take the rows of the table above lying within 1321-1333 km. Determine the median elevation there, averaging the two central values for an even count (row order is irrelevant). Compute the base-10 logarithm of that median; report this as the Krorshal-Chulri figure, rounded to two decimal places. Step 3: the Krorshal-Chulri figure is 1.21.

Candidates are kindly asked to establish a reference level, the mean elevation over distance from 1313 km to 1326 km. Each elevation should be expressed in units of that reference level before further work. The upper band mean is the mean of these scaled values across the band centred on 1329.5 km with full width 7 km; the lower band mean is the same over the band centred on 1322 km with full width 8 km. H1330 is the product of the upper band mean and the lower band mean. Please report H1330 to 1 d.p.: 2.1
